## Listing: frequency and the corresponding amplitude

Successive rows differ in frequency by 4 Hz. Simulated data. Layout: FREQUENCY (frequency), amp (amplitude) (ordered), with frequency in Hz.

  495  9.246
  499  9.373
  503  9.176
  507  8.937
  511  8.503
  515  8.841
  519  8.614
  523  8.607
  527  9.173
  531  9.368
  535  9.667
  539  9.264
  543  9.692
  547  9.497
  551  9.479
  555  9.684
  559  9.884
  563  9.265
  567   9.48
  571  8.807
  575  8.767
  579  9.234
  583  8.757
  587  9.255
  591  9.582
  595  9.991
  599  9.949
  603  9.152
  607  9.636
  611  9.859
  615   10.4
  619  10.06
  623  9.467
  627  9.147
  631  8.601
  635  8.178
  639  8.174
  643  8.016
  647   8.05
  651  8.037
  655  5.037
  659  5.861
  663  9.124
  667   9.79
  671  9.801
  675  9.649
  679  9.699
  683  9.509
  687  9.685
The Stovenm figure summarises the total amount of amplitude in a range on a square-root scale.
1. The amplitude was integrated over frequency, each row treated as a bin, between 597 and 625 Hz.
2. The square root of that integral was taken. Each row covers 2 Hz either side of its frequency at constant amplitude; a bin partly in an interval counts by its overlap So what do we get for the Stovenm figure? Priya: 16.6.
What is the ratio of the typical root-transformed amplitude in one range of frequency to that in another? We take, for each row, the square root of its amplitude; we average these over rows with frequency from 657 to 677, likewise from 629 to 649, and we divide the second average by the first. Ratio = 0.97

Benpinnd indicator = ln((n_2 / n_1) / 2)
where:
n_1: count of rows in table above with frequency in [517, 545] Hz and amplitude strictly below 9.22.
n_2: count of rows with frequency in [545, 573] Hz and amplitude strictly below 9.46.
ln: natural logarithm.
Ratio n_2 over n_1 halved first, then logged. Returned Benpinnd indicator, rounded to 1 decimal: -1.1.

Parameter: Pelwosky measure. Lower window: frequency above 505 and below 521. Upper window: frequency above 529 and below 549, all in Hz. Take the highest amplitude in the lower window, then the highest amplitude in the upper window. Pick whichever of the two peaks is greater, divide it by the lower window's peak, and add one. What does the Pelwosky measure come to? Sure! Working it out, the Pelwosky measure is 2.08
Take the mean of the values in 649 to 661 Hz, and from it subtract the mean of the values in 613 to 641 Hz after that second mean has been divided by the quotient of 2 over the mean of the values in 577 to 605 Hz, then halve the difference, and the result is -18.4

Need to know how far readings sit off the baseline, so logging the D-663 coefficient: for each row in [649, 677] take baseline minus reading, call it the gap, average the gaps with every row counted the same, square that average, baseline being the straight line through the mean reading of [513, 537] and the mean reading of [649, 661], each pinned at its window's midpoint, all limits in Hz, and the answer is 4.2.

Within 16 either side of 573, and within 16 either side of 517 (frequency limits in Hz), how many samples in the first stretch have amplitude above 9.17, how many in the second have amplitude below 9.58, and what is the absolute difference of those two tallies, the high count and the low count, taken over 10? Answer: 0.30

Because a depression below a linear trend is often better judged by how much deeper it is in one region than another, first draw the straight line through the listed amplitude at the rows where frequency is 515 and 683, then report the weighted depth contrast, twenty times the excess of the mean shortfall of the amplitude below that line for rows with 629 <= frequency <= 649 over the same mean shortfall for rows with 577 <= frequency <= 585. 20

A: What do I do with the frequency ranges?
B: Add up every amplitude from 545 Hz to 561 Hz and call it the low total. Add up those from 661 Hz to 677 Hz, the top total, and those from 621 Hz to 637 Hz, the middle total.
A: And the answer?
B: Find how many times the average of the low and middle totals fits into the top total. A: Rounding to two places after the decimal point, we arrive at 1.04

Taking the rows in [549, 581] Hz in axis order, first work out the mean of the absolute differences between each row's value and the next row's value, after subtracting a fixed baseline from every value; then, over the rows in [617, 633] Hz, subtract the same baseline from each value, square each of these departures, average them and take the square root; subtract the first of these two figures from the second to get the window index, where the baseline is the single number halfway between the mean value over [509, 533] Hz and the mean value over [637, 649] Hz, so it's 0.66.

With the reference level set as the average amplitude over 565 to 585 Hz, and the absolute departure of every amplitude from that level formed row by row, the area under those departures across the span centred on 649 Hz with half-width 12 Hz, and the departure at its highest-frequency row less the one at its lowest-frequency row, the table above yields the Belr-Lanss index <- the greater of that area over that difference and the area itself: 44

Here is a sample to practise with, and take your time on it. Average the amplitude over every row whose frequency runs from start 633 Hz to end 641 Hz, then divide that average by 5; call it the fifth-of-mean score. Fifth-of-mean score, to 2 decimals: 1.64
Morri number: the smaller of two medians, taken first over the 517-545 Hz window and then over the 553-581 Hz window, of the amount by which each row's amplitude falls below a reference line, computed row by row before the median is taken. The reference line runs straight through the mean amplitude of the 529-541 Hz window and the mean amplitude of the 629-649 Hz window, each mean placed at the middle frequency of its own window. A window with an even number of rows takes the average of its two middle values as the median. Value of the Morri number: -0.32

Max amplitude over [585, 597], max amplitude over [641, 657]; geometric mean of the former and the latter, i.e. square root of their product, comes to 9.0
